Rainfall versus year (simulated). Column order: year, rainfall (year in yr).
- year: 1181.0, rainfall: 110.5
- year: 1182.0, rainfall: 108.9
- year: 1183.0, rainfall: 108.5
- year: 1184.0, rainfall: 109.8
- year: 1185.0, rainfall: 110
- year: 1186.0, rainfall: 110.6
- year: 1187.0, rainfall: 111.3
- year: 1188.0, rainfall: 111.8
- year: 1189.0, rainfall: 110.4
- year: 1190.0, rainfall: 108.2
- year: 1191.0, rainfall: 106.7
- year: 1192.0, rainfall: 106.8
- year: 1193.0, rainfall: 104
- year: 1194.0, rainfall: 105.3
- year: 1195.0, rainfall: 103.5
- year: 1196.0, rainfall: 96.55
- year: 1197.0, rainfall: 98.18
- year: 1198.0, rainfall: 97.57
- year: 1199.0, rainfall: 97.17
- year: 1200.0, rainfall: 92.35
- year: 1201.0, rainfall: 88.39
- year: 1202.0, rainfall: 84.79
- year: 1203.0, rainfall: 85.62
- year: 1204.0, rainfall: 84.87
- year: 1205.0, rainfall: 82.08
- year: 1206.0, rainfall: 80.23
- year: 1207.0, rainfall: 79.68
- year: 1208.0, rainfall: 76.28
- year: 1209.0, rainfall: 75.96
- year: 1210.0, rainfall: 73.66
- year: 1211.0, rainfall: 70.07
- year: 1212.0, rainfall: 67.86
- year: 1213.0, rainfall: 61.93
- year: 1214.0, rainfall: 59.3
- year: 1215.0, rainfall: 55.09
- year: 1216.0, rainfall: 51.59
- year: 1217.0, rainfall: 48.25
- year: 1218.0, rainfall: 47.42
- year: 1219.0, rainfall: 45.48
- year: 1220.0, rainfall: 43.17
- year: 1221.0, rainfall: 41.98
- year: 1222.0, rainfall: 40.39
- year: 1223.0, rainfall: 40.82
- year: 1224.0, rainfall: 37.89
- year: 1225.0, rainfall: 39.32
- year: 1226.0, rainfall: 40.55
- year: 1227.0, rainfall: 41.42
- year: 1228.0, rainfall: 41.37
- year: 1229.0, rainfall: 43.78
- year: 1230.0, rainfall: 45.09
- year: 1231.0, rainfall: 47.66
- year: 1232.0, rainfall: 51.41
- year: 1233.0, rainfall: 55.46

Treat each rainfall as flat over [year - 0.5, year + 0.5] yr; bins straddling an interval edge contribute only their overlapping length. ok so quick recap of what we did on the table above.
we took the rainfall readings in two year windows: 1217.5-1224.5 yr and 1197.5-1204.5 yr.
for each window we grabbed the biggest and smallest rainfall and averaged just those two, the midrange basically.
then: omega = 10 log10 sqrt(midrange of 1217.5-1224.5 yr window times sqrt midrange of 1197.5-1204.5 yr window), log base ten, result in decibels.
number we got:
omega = 13.0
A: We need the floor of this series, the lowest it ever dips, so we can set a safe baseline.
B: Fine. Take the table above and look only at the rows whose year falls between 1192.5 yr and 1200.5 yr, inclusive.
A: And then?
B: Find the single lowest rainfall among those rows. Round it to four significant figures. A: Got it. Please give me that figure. 92.35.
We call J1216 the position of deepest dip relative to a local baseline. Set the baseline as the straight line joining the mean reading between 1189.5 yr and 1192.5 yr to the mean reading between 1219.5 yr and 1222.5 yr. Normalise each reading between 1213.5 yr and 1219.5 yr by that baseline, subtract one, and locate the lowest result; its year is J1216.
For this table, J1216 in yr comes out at 1217.0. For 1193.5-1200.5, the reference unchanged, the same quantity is 1196.0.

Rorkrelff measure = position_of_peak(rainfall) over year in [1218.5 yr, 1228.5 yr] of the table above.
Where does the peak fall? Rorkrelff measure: 1219.0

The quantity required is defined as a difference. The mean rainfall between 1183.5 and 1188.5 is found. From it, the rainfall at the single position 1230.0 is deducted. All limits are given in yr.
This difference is 66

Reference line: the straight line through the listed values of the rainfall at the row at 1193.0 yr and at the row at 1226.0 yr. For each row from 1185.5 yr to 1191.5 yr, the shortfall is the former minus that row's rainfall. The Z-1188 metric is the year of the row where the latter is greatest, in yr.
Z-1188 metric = 1186.0 yr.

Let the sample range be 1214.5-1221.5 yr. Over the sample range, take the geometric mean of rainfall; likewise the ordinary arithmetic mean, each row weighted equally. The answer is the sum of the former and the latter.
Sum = 95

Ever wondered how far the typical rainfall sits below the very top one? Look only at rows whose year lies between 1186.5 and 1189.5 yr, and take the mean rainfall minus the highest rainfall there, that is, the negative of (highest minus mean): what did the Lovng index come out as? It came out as -1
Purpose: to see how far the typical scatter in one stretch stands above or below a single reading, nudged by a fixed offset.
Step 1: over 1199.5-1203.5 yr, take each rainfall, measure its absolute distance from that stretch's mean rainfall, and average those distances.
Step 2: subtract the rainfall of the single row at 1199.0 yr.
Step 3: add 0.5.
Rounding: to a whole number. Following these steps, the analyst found -94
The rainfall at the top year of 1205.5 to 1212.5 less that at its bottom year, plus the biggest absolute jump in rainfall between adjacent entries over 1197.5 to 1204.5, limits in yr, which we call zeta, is -8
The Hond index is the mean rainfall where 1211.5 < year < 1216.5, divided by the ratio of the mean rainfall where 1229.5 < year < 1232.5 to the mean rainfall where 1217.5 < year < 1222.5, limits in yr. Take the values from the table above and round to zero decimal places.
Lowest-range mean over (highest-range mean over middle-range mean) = 54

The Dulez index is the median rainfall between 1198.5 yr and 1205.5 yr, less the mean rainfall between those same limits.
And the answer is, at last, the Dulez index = -2.3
